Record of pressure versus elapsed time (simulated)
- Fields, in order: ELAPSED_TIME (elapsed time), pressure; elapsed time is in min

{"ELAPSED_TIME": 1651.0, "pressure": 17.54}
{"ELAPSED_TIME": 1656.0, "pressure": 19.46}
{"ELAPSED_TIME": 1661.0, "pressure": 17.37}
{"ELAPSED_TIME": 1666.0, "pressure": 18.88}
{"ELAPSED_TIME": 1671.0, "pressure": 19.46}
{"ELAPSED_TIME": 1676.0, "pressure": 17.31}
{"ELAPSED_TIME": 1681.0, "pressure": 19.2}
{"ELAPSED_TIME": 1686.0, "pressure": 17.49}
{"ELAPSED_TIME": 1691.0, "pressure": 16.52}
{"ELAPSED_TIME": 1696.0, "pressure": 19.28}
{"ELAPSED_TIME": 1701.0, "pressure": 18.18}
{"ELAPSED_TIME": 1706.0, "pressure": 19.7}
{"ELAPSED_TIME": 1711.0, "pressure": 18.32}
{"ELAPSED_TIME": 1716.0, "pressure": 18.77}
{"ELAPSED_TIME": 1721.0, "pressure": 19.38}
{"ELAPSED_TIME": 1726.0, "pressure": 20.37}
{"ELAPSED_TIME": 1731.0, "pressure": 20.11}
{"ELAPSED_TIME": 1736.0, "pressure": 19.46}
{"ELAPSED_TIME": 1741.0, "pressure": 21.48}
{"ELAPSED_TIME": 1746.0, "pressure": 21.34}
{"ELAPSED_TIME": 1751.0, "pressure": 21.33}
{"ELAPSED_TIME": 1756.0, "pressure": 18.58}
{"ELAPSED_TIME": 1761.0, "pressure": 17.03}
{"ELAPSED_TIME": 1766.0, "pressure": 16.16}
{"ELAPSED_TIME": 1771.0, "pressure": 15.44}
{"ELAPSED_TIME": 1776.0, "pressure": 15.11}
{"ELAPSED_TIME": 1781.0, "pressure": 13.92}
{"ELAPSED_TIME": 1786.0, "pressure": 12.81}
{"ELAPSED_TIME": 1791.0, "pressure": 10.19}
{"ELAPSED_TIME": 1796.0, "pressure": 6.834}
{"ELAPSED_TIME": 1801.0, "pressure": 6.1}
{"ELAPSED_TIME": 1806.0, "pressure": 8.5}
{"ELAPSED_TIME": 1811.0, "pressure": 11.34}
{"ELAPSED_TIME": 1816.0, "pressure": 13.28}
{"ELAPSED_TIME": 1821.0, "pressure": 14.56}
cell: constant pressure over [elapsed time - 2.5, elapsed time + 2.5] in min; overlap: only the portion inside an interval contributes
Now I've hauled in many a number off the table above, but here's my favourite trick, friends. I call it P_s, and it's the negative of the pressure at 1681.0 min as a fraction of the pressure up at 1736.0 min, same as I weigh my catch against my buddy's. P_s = -0.99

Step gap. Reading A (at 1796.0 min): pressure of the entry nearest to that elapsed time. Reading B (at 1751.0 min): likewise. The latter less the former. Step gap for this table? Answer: 14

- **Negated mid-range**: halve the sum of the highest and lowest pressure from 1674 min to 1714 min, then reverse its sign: -18.1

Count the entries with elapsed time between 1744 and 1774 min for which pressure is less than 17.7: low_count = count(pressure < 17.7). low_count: 3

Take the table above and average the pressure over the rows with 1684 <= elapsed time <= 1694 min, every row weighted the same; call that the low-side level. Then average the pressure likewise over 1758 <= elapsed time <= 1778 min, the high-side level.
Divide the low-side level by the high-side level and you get 1.1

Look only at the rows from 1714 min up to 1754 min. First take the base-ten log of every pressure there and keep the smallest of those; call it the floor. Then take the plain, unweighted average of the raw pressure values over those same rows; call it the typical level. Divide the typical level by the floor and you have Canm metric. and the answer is 15.9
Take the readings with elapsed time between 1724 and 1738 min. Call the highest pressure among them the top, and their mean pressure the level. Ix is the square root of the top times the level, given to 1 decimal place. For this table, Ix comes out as 20.2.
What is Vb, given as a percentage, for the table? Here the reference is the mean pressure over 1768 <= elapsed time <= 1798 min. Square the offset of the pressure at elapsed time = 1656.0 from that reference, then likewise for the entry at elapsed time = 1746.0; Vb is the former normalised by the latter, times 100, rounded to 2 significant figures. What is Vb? 62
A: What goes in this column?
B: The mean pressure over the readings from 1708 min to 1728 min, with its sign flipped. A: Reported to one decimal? -19.2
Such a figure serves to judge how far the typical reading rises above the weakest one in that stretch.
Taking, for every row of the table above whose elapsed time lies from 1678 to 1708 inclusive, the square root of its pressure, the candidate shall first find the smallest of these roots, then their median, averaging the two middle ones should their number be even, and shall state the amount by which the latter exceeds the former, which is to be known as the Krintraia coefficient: 0.26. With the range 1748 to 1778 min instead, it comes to 0.19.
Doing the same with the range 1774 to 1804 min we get 0.92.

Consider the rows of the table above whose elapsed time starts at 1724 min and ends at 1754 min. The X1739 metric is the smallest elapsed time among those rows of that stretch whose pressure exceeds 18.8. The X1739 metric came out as 1726.0 min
